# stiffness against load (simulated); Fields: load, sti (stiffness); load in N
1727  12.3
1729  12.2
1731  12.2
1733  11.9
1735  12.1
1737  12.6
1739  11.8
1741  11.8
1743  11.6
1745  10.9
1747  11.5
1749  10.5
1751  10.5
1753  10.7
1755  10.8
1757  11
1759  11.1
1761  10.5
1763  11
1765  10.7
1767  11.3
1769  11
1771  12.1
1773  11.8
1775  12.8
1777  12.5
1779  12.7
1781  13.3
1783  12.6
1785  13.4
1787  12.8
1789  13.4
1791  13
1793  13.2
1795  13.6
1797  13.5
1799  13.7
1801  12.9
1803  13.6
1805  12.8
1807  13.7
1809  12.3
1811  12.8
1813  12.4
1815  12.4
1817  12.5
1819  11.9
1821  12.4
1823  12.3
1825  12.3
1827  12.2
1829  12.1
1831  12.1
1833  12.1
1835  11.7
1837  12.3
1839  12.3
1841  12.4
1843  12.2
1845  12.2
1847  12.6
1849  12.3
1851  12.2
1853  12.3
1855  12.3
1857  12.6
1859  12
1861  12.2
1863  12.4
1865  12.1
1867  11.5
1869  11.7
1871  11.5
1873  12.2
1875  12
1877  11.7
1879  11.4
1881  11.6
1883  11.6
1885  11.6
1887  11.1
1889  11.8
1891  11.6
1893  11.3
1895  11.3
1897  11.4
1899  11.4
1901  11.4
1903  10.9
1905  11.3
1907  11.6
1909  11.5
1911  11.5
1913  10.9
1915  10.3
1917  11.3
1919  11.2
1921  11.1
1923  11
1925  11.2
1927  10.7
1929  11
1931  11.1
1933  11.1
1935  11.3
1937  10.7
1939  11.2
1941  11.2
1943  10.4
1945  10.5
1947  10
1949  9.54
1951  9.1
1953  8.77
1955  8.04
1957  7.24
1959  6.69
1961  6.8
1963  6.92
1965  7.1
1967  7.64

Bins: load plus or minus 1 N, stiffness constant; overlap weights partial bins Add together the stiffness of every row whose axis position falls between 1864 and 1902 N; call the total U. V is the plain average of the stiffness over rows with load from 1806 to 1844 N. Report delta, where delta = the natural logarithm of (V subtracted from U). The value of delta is 5.34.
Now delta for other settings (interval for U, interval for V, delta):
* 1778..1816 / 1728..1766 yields 5.47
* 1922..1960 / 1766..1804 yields 5.18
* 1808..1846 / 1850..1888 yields 5.40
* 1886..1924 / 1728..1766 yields 5.31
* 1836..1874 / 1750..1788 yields 5.39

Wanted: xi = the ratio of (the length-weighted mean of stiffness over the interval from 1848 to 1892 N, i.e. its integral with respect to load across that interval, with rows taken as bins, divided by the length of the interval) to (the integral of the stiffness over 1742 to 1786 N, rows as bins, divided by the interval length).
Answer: 1.03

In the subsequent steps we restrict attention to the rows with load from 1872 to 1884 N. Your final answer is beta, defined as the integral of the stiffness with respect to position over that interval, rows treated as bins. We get 141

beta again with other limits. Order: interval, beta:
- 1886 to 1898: 137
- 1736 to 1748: 140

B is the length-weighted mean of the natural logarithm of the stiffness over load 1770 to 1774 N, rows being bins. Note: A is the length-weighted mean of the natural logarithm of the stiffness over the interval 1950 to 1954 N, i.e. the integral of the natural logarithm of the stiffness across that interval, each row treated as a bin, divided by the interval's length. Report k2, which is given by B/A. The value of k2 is 1.13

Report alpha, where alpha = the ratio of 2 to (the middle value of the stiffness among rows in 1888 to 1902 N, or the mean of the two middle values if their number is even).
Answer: 0.175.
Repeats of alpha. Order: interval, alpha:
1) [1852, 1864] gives 0.163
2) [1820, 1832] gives 0.163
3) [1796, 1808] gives 0.148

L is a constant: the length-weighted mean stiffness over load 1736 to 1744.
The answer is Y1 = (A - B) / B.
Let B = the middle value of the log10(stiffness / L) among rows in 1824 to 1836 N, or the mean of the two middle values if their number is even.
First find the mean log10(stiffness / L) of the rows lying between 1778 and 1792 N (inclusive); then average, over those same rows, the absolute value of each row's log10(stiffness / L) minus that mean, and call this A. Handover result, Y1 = 0.8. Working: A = 0.0096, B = 0.005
